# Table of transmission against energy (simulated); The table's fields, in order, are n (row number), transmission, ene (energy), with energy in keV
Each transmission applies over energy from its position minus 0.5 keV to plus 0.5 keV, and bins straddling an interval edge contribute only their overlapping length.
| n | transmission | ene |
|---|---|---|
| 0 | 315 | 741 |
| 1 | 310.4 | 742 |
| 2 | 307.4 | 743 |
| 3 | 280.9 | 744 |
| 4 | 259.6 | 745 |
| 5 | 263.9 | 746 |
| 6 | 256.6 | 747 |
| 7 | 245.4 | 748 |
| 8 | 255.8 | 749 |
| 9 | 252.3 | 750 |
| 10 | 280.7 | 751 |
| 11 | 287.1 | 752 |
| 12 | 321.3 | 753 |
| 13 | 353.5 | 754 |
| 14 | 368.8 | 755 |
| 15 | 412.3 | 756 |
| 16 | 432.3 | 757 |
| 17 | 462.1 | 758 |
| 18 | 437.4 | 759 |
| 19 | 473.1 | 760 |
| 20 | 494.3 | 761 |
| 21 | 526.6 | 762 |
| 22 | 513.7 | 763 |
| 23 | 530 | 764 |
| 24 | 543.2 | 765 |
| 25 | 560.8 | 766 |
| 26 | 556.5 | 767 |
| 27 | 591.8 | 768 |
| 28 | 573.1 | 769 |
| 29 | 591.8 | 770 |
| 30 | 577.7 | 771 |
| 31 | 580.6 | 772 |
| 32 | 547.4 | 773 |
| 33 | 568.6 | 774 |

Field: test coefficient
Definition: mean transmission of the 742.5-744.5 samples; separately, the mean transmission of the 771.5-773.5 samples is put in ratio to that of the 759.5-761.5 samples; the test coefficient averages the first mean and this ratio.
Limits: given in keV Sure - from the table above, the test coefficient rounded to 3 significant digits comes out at 148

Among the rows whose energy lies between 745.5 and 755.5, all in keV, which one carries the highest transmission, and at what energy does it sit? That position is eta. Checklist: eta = 755 keV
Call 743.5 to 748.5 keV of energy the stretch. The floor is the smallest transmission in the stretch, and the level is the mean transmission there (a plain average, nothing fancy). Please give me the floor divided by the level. 0.939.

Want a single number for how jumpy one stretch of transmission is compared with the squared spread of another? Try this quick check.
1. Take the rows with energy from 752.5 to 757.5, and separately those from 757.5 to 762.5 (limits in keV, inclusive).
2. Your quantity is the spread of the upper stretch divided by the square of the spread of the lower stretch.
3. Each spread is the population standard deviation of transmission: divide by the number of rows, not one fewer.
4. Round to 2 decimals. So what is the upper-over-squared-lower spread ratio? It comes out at 0.02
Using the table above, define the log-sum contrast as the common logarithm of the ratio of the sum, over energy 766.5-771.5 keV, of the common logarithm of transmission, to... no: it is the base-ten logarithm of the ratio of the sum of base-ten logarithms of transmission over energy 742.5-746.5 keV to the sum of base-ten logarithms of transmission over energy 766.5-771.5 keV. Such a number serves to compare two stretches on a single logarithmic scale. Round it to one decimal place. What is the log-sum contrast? -0.2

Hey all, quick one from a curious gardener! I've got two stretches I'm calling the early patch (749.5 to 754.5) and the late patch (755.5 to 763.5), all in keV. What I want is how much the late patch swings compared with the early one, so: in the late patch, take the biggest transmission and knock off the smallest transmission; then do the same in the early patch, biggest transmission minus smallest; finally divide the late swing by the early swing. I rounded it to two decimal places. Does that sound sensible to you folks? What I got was 1.13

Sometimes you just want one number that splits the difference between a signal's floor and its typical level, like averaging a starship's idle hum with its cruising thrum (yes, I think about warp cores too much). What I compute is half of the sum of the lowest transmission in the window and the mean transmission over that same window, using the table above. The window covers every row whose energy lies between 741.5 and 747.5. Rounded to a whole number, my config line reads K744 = 268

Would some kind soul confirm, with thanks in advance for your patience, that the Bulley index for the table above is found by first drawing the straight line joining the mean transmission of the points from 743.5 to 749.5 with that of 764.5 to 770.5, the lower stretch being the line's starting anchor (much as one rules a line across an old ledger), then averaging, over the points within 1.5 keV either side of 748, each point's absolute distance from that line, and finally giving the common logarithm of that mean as 1.47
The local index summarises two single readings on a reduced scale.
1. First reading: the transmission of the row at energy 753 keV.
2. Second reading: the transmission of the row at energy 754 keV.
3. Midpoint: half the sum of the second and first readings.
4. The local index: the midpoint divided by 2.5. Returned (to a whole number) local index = 135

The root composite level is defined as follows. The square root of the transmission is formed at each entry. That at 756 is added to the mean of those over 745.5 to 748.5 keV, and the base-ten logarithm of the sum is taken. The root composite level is 1.56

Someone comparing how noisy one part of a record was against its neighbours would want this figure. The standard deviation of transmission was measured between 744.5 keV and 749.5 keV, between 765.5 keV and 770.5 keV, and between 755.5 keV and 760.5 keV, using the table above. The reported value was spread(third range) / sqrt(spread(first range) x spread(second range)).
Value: 2.27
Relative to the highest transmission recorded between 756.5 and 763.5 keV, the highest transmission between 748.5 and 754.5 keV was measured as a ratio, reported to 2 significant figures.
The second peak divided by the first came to 0.67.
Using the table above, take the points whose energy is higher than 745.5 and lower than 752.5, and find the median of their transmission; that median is 257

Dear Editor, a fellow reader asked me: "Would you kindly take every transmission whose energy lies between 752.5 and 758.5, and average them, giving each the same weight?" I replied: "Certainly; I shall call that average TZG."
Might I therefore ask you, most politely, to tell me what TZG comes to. 392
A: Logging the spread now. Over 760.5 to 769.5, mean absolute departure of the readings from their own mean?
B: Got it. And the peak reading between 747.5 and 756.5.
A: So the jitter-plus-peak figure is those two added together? 436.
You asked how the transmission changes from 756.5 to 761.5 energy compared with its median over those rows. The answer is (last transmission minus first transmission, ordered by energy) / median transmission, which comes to 0.13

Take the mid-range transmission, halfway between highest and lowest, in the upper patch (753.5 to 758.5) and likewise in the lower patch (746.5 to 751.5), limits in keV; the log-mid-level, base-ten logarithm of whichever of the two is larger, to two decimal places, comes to 2.61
